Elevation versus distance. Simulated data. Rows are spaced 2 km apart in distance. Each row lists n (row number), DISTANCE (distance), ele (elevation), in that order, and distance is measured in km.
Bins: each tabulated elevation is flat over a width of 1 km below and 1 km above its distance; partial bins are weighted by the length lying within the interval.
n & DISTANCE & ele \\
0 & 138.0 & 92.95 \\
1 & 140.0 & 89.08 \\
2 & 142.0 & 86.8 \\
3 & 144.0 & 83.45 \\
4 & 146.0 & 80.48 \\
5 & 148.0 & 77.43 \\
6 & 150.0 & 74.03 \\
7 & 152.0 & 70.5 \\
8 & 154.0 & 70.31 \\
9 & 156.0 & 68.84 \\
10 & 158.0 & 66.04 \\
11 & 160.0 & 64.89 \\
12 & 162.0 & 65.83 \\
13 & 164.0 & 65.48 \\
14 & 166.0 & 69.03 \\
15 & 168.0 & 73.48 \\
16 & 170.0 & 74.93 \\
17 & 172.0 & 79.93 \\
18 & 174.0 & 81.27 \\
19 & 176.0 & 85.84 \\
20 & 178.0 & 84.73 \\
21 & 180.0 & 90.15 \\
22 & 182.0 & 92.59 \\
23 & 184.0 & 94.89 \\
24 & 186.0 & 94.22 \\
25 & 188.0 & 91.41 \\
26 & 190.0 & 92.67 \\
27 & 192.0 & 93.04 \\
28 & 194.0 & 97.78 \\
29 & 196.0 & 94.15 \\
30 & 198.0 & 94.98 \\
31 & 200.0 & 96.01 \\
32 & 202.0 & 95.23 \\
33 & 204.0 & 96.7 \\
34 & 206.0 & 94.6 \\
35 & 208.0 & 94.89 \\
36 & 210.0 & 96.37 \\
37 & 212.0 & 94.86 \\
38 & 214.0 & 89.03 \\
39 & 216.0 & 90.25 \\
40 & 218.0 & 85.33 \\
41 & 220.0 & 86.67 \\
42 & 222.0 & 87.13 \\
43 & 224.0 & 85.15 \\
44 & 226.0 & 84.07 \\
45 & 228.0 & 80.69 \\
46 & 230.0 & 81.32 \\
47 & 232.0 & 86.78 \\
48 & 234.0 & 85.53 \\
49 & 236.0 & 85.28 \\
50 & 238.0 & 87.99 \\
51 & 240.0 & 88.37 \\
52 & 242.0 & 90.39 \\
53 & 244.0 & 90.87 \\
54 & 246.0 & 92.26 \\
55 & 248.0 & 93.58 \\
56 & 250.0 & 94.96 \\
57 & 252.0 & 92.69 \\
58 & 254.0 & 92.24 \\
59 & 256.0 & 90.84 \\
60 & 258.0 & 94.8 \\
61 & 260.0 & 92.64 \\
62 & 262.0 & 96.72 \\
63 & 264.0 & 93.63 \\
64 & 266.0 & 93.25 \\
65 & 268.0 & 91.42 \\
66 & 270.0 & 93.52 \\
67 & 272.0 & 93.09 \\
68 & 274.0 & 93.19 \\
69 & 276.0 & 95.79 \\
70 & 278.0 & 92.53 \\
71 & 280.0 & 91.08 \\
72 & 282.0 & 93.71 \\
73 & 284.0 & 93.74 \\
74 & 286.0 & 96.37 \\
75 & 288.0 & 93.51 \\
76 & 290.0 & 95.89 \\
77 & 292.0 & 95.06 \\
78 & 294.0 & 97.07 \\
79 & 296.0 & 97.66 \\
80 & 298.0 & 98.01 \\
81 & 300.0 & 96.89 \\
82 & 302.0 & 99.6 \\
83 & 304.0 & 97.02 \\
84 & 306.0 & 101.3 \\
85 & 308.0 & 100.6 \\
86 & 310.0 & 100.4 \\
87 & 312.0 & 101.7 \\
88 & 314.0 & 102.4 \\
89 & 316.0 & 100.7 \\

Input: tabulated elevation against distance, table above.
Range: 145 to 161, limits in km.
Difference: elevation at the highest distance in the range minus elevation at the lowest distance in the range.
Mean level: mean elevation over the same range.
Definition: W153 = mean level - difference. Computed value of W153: 87.2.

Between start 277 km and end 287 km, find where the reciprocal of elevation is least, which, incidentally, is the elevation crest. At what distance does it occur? 286.0 km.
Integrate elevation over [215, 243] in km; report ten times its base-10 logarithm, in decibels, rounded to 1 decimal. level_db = 33.8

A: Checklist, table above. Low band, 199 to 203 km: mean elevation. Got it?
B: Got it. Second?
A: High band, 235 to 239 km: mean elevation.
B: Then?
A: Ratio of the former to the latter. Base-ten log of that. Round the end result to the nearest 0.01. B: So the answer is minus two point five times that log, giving -0.11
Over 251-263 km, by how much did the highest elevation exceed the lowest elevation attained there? 6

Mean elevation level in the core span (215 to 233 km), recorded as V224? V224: 85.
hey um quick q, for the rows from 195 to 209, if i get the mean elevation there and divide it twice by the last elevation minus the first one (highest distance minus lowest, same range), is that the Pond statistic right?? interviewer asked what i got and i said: 174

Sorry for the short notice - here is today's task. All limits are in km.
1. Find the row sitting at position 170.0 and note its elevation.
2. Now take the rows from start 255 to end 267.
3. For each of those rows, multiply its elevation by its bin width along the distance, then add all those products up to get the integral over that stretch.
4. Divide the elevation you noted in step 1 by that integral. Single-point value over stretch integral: 0.0667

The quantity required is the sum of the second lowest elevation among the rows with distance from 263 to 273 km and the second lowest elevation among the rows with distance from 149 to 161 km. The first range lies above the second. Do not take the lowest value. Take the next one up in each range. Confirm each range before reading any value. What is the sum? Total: 159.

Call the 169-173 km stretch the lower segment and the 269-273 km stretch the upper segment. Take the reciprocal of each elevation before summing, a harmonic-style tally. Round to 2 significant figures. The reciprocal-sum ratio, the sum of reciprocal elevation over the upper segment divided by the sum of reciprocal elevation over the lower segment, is 0.83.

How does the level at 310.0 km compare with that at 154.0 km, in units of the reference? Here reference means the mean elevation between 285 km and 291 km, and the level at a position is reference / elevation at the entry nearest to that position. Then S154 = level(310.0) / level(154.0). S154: 0.70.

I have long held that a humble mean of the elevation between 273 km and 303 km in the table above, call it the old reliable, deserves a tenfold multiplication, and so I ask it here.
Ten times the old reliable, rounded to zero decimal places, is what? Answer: 953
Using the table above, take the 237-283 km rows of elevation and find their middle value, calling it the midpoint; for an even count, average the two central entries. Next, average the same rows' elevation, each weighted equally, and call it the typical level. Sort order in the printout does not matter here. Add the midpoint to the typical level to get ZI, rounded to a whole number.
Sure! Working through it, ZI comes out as 185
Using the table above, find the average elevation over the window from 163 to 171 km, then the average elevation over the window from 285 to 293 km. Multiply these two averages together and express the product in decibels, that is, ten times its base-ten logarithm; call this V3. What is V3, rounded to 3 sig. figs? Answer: 38.3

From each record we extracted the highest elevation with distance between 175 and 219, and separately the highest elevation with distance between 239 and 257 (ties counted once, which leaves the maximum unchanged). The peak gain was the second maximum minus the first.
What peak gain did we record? -3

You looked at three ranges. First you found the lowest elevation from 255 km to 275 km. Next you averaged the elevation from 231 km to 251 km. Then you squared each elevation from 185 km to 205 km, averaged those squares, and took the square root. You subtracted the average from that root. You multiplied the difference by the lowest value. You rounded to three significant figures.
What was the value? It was 457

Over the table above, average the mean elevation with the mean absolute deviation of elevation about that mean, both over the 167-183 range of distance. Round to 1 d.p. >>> 44.2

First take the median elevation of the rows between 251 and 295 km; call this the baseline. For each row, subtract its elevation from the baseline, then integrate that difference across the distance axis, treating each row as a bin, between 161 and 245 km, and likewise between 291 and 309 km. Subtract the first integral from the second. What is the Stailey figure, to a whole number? -599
